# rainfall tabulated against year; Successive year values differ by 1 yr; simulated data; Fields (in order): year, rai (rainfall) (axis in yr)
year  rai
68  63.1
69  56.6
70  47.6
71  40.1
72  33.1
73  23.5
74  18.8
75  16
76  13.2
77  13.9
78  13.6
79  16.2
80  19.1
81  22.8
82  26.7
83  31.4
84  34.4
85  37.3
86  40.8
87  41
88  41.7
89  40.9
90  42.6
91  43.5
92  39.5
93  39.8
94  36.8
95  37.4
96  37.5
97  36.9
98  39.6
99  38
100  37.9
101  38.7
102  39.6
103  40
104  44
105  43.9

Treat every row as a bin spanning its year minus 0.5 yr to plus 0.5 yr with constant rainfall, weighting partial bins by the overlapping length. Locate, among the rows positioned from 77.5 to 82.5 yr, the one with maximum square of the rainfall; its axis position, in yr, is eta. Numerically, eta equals 82 yr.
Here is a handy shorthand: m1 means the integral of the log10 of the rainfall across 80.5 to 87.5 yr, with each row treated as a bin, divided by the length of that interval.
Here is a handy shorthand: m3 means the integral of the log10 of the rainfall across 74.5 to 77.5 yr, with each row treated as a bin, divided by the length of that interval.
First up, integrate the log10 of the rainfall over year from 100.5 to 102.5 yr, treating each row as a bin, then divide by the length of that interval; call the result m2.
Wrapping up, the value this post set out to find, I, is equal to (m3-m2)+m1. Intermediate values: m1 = 1.52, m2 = 1.59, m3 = 1.16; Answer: 1.08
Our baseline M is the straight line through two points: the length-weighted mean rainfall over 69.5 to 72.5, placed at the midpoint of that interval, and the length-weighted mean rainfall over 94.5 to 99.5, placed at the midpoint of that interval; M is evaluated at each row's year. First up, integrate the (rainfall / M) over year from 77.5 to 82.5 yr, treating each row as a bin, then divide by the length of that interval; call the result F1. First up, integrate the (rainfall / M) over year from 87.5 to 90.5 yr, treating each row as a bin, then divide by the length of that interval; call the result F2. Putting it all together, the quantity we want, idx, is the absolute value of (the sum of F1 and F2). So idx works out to 1.58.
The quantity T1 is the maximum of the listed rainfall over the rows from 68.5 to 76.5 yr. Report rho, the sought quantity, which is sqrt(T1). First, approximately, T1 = 56.6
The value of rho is 7.5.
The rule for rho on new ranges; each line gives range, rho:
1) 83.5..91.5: 6.6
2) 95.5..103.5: 6.3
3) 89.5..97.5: 6.6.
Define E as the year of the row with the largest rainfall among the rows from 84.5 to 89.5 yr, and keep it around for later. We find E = 88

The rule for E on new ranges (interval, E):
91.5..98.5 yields 93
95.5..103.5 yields 103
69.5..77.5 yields 70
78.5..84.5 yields 84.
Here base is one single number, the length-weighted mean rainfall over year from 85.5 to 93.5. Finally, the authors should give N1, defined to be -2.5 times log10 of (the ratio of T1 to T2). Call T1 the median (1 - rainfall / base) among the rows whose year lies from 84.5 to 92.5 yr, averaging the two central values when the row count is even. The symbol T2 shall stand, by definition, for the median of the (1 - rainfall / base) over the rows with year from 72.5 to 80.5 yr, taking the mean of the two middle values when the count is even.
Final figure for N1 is 5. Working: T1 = 0.01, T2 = 0.609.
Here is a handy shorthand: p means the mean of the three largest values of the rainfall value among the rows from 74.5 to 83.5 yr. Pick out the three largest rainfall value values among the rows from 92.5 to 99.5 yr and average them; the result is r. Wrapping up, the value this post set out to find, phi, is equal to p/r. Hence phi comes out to 0.7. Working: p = 27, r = 39.1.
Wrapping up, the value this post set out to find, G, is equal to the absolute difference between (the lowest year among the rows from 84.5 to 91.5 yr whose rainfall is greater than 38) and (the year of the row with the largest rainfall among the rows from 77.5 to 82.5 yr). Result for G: 4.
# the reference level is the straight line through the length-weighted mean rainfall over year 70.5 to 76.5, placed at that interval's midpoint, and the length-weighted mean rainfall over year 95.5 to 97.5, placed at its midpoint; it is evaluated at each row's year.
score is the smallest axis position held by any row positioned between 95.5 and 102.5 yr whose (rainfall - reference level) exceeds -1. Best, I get 96 yr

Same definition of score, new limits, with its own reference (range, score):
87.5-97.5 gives 88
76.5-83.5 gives 83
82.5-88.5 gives 83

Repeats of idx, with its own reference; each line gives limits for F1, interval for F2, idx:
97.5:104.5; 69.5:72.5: 2.06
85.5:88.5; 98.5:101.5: 2.08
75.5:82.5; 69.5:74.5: 1.27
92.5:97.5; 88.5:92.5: 2.07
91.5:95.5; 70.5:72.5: 1.91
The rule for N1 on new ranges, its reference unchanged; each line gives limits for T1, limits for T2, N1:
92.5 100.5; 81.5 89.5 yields -1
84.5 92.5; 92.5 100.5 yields 3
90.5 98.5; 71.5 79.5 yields 2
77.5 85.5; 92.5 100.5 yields -2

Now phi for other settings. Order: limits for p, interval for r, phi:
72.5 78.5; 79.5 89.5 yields 0.5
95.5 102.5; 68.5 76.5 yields 0.8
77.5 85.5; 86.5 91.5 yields 0.8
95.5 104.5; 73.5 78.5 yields 2.5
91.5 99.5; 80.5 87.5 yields 1.0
